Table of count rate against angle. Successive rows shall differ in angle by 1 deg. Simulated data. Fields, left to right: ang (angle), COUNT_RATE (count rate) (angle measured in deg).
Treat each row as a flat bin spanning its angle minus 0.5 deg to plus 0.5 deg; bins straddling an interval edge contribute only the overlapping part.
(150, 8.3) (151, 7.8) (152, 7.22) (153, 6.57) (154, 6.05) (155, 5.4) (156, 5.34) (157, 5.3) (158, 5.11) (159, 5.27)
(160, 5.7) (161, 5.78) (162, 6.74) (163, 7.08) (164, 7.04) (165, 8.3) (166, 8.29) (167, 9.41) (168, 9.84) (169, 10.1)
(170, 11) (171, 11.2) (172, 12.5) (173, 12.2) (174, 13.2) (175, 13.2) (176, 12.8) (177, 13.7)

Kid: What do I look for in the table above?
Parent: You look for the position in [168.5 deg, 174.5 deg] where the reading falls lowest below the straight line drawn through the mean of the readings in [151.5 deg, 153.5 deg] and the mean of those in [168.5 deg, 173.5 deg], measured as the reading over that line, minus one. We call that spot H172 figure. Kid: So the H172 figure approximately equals 169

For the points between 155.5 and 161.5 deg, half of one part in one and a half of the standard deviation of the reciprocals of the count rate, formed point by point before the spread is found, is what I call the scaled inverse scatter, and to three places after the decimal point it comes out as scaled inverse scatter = 0.003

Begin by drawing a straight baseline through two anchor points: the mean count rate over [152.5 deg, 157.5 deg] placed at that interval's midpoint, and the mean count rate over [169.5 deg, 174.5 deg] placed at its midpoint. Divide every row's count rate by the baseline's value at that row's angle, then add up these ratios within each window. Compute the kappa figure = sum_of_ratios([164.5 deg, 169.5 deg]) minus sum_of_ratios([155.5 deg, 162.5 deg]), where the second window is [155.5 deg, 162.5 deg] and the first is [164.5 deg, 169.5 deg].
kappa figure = -1.0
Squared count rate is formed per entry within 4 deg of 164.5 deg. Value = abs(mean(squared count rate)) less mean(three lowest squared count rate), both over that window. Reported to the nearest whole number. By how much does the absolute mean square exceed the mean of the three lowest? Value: 20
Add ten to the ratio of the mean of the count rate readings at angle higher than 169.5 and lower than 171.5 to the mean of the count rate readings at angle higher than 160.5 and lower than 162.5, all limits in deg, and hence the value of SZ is 11.8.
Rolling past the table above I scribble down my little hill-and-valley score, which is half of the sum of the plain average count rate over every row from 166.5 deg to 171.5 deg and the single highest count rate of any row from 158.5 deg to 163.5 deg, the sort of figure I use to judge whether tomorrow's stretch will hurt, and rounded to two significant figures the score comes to 8.7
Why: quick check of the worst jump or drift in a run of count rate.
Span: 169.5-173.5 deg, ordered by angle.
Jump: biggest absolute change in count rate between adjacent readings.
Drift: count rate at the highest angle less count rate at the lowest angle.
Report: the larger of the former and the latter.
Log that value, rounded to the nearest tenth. 1.3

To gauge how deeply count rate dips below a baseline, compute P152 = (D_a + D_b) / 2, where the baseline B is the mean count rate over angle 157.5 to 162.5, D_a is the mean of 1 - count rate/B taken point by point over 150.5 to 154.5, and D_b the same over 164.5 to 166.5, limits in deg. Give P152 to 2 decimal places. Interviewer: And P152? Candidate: -0.33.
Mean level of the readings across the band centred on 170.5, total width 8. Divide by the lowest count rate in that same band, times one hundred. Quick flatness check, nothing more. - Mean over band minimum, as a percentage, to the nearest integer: 119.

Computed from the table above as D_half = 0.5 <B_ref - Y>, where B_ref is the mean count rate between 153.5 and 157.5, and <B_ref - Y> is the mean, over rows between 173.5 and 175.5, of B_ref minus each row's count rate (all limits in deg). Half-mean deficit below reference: -3.8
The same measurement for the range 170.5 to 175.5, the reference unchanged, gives -3.5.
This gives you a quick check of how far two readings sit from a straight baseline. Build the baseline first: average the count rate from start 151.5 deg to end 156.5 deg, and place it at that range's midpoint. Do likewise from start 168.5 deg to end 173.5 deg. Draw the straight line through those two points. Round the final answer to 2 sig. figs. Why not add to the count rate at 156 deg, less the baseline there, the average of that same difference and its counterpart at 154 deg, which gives -2.1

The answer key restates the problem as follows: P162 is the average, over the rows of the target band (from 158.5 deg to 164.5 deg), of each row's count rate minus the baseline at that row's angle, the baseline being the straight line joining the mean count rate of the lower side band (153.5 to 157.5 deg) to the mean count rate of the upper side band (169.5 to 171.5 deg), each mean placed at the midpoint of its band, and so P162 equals -1.5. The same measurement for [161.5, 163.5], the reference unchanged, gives -1.2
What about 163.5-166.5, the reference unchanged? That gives -1.2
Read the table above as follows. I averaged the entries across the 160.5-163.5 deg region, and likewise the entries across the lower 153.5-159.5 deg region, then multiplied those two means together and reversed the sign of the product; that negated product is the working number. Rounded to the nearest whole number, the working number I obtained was -35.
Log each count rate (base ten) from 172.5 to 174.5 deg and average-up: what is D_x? 1.1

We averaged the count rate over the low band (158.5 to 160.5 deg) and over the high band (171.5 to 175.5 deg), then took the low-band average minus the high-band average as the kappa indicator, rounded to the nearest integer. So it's -7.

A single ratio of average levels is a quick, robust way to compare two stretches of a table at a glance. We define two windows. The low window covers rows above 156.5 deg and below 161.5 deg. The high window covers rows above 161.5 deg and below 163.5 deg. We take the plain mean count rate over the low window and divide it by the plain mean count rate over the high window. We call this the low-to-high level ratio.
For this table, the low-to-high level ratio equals 0.79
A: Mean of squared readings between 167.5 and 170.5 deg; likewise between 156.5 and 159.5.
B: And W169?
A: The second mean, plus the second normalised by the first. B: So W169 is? 27.6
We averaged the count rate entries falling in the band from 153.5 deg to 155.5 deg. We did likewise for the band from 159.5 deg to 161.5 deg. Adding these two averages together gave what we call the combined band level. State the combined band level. 11.5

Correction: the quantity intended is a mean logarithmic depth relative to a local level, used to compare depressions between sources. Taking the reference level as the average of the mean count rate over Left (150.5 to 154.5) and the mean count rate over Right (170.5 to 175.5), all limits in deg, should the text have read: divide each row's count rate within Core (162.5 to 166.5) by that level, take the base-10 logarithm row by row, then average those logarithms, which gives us -0.10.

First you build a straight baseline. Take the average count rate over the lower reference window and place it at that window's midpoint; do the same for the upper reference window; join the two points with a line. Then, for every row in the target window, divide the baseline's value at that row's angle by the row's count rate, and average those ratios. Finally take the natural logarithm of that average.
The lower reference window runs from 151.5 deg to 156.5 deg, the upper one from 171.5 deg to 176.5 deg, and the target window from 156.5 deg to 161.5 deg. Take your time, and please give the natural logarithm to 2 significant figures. 0.36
